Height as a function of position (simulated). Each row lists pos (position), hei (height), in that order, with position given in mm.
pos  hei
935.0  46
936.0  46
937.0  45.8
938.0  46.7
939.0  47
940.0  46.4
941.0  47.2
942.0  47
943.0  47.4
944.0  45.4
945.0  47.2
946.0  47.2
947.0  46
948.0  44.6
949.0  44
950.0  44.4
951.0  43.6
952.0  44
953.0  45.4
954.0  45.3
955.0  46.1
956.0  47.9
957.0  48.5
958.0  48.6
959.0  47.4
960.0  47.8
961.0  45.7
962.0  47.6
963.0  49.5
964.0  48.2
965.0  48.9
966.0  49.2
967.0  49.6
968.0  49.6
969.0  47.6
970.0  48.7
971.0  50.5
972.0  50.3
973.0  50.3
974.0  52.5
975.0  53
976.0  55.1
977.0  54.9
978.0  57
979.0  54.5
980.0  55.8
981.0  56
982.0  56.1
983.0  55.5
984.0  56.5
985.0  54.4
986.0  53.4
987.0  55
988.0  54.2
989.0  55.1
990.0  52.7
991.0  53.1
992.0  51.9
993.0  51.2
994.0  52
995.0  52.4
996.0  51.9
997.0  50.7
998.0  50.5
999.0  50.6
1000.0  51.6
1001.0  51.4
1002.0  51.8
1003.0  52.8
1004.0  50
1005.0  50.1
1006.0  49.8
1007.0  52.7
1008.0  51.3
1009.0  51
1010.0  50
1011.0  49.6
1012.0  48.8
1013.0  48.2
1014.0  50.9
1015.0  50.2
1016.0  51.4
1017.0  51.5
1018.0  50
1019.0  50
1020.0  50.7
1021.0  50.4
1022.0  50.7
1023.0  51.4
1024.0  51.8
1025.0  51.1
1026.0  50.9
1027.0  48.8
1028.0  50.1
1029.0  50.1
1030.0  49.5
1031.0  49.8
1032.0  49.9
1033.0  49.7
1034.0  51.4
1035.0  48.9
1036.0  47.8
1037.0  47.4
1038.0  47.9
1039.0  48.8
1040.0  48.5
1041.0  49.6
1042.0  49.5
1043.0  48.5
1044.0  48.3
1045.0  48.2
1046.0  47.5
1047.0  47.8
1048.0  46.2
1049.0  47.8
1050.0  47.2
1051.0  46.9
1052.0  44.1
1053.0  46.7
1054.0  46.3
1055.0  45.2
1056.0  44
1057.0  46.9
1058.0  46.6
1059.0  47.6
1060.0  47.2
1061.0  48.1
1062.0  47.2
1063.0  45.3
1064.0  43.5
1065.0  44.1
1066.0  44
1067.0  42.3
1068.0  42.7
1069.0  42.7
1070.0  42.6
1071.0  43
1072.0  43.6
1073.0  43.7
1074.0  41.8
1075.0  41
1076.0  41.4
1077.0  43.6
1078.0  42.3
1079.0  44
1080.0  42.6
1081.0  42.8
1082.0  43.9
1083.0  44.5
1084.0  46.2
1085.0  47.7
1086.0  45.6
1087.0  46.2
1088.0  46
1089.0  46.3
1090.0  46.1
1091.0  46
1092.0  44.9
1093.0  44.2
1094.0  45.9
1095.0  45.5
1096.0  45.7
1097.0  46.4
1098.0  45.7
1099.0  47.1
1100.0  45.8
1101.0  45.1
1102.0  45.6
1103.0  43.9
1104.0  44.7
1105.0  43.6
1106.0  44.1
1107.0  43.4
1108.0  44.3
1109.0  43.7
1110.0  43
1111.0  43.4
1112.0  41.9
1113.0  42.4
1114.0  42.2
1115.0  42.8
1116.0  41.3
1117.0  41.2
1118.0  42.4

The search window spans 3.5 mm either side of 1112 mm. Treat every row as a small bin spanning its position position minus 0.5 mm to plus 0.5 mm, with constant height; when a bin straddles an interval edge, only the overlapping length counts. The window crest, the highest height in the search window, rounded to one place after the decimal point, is 43.7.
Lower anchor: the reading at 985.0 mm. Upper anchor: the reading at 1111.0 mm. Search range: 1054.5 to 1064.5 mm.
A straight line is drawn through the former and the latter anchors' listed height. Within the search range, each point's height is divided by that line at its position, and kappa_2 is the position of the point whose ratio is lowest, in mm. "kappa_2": 1056.0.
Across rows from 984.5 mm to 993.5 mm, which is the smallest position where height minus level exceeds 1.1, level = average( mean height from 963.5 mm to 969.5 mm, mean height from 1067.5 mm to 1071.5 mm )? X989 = 985.0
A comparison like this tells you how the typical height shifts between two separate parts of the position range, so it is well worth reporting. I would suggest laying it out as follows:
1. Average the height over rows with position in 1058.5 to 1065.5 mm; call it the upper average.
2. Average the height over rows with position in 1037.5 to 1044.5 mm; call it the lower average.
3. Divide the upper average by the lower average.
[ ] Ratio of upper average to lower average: 0.95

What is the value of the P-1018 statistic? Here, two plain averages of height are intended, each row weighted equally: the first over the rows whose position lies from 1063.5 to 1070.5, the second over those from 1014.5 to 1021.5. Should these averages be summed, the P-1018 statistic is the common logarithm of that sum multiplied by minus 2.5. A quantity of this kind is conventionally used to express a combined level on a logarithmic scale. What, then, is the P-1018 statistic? -4.93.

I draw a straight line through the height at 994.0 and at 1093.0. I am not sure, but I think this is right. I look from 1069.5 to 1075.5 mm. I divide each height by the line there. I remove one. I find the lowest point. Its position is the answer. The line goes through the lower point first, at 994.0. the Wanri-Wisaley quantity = 1075.0 mm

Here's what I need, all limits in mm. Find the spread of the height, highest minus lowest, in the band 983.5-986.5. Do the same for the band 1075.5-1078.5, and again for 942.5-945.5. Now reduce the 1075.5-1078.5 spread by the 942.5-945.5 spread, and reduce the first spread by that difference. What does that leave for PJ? 2.9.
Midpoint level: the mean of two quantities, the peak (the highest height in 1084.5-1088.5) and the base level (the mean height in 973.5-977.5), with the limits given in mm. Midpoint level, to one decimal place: 50.8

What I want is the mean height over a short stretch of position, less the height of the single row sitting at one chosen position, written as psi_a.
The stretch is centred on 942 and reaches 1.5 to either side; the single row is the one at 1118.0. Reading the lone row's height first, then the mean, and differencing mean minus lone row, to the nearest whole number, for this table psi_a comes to 5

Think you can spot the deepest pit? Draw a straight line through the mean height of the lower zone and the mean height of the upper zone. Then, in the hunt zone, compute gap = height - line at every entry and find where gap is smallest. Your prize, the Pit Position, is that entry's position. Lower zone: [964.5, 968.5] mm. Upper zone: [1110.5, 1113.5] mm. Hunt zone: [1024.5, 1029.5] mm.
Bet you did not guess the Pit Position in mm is 1027.0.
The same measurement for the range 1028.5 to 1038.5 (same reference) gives 1037.0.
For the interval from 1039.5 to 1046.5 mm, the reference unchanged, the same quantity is 1046.0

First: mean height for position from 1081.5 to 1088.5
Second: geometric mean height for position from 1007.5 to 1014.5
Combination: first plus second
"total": 96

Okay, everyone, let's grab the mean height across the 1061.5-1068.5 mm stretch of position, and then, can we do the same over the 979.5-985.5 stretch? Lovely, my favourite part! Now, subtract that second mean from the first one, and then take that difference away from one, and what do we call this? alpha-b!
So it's 13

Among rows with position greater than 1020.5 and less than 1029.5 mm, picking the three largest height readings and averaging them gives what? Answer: 51.4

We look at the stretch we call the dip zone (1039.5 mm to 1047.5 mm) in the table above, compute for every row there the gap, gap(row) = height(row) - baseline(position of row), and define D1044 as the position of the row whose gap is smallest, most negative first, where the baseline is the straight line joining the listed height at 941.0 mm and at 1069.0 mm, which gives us 1046.0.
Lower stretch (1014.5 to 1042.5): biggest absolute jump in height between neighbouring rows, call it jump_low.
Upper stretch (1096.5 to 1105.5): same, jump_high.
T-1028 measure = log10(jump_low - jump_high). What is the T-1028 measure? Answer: -0.10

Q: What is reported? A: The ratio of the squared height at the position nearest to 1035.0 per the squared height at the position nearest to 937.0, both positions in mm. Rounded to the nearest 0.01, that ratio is 1.14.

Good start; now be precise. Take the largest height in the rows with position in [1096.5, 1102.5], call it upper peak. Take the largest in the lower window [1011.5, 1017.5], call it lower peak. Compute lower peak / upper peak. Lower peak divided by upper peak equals 1.093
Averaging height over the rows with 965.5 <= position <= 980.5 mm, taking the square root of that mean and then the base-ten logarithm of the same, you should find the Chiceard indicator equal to 0.858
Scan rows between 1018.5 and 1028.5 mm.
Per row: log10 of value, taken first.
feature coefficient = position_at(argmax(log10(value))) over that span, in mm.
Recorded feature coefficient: 1024.0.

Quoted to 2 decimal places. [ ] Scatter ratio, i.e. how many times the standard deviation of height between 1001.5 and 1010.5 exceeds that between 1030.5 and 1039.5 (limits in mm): 0.93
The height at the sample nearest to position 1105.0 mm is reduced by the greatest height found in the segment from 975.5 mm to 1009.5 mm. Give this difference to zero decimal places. -13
